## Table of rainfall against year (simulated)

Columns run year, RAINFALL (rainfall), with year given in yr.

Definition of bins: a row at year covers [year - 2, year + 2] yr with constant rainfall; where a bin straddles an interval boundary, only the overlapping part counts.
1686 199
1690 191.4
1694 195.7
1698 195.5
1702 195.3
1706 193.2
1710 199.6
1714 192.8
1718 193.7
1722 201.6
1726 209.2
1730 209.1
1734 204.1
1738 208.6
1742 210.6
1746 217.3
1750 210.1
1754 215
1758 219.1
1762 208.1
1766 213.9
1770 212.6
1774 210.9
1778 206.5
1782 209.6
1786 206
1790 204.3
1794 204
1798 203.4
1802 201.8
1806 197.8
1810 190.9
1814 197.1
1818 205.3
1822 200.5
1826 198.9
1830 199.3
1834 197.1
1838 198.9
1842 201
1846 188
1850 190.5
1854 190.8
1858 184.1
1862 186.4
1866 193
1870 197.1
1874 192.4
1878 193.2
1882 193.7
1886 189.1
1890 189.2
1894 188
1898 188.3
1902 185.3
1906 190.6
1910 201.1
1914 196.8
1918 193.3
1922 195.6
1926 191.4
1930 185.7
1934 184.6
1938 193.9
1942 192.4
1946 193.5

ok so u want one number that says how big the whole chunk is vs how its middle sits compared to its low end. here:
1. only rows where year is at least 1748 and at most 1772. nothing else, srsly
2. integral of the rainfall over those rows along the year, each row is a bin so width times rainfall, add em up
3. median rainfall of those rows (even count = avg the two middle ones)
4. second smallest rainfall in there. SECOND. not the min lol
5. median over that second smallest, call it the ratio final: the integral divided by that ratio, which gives 5040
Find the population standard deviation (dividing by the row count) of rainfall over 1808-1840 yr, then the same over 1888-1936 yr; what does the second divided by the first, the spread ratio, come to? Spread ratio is 1.29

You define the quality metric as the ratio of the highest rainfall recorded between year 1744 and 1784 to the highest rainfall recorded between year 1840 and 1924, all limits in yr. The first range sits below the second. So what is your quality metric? 1.09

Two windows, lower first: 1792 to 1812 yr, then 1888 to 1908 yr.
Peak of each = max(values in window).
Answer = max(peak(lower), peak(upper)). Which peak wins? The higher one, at 204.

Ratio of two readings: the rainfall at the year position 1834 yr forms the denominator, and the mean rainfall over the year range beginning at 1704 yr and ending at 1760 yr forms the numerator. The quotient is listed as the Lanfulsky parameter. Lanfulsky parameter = 1.05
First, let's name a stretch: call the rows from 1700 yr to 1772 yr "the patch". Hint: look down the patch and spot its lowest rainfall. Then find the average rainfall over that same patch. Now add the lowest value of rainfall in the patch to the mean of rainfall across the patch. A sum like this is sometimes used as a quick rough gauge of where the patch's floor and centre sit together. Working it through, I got 399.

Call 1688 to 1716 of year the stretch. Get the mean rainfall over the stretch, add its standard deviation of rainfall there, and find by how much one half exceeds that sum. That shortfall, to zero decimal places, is -197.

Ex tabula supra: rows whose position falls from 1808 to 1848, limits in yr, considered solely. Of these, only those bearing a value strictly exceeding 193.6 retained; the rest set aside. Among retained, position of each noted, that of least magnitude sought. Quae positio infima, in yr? 1814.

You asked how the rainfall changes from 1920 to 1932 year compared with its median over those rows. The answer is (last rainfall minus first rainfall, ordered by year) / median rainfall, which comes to -0.052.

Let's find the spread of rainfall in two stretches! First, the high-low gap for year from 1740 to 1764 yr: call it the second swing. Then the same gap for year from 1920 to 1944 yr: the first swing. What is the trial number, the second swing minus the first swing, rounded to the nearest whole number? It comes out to 0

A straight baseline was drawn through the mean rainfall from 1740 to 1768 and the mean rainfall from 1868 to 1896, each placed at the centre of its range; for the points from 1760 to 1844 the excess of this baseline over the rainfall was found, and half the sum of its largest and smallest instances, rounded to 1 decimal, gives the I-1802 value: 5.2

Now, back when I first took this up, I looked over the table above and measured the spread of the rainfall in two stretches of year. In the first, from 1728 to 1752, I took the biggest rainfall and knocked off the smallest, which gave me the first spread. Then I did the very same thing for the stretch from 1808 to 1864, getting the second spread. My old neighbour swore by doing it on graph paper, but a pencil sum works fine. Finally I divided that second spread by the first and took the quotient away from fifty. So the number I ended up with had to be 48.4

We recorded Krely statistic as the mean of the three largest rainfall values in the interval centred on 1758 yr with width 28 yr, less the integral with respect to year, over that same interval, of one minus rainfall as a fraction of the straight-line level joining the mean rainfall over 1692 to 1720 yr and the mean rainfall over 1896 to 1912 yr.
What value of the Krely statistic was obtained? 220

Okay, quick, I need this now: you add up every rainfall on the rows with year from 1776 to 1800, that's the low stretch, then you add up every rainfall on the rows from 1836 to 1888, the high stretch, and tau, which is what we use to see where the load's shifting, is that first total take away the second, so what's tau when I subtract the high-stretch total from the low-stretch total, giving -1264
